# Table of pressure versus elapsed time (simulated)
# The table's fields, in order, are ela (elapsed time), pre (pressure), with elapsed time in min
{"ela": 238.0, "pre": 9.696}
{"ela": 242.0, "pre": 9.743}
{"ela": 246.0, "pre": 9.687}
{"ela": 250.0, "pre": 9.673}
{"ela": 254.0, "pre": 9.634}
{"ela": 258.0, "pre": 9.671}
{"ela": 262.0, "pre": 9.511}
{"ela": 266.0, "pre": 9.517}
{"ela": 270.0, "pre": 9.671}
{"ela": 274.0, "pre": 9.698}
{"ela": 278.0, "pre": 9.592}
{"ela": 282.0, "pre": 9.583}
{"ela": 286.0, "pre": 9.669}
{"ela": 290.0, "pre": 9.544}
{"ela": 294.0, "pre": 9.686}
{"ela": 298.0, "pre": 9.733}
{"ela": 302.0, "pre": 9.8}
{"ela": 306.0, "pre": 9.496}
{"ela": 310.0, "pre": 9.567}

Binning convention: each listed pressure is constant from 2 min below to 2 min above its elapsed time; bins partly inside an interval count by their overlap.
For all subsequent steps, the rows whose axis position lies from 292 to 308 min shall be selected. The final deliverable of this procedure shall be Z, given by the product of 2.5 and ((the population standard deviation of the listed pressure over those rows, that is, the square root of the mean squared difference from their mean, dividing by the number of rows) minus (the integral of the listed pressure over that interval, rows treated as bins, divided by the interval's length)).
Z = -23.91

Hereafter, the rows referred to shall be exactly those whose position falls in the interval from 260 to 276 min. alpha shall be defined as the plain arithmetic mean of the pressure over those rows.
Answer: 9.60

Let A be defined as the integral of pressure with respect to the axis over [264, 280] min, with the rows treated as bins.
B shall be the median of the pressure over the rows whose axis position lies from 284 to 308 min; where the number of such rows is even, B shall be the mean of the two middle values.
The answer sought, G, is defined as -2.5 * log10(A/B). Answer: -3.0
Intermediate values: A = 154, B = 9.68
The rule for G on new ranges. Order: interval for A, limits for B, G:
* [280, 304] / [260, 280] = -3.5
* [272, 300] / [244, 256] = -3.6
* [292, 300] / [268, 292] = -2.3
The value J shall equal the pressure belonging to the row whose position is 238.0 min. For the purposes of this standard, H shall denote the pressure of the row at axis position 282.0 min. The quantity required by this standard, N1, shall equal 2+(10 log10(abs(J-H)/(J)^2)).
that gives -27.2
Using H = 9.583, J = 9.696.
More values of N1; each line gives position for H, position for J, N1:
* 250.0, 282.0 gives -28.1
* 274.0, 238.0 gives -44.7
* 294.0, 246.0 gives -47.7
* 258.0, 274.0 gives -33.4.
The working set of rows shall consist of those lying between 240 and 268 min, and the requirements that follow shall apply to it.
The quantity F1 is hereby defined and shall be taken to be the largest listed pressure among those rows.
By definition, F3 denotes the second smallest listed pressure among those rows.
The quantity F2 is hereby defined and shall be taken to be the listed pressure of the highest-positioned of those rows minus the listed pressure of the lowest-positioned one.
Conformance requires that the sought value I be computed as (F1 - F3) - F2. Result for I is 0.5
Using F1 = 9.743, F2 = -0.23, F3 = 9.517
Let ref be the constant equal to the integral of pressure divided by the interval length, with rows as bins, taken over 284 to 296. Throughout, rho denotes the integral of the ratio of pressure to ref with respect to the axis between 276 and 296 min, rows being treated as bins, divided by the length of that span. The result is 1.00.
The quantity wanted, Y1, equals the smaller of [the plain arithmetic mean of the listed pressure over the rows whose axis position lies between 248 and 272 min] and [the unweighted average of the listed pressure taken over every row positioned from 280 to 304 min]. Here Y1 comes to 9.61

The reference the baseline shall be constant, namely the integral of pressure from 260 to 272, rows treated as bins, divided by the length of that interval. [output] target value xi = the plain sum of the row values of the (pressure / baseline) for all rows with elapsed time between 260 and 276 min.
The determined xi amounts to 4.014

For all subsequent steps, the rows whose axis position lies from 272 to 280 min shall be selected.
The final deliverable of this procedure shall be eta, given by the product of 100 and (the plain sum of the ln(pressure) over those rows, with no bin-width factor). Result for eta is 453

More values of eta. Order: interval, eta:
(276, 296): 1132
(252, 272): 1131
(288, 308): 1134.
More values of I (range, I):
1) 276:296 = 0.0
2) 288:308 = 0.3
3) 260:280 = 0.1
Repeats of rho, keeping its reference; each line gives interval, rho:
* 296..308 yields 1.00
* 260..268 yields 0.99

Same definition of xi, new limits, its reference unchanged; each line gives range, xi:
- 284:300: 4.038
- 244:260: 4.042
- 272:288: 4.029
